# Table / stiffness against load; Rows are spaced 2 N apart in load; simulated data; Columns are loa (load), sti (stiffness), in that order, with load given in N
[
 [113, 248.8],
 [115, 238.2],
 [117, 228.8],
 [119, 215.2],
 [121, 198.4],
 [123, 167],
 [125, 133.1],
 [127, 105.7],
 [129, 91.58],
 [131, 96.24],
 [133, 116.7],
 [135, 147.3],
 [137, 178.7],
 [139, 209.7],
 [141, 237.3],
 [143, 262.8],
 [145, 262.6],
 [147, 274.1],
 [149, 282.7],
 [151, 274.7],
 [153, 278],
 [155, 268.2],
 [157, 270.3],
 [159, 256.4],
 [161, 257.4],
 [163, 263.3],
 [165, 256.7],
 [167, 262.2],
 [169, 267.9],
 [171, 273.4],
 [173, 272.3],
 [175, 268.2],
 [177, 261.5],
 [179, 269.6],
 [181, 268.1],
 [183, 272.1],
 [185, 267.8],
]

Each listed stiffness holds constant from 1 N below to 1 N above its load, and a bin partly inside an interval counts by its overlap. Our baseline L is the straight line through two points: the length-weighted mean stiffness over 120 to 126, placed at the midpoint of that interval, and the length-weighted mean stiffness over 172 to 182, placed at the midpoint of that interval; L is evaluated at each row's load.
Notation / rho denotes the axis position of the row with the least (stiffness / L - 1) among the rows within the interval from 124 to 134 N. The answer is 129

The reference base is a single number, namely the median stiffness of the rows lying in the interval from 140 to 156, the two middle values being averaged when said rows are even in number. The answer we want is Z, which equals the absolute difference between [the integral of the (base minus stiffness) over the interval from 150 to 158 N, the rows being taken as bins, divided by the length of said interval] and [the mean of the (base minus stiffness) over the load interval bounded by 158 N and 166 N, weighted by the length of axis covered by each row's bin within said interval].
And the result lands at 14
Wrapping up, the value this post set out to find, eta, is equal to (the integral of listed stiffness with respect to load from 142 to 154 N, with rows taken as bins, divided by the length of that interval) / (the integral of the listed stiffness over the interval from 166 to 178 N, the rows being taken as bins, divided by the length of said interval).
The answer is 1.0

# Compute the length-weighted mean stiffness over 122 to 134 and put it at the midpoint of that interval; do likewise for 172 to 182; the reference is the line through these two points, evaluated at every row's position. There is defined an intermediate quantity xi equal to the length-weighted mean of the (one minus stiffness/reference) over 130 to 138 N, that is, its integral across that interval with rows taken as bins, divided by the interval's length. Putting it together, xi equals 0.02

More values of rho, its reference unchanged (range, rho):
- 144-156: 155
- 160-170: 165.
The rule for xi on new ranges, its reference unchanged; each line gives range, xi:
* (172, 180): -0.01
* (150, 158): -0.38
